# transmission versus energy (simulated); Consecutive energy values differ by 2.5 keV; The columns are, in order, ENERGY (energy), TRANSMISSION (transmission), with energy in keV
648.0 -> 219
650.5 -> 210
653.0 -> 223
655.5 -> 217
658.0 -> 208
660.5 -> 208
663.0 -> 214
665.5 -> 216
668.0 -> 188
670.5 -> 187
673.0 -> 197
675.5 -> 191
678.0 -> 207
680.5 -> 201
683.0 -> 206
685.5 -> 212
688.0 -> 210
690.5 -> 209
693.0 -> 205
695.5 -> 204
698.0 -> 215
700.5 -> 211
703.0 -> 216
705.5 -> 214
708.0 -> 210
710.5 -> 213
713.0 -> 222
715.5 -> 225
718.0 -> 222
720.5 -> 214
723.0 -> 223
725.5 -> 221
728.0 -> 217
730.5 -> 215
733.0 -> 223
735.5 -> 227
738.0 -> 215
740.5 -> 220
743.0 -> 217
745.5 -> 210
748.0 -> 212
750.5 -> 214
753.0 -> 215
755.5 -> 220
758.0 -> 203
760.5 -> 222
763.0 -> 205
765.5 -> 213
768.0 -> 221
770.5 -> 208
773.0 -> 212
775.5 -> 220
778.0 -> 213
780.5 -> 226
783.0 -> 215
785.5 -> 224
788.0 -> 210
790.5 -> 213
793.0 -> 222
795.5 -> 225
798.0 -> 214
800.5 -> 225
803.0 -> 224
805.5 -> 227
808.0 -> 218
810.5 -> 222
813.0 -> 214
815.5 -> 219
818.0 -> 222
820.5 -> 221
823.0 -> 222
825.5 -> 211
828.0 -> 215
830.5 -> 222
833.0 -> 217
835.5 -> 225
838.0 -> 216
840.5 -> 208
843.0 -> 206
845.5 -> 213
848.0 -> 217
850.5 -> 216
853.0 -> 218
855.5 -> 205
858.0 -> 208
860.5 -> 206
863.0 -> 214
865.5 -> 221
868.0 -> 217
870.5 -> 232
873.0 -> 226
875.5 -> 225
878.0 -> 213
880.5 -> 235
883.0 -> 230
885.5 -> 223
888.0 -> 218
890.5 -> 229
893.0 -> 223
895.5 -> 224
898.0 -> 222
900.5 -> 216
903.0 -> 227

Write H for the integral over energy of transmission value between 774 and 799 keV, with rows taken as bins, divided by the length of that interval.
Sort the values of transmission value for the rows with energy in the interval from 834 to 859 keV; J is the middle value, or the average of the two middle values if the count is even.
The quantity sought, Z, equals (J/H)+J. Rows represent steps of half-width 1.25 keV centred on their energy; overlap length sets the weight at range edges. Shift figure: 215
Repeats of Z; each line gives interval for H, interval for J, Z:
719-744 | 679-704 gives 210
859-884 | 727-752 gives 217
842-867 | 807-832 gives 221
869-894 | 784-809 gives 224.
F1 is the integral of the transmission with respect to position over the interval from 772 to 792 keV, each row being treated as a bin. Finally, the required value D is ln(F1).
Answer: 8.37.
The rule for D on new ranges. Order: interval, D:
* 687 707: 8.35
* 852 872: 8.37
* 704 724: 8.38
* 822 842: 8.37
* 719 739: 8.39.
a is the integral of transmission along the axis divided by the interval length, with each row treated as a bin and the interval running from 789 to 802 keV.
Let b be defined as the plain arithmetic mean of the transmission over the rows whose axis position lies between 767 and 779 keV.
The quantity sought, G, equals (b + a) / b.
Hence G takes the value 2.02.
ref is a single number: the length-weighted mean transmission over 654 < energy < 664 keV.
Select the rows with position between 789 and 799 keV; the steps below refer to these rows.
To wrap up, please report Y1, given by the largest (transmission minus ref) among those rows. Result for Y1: 13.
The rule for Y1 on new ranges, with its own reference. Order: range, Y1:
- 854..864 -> 2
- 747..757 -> 8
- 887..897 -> 17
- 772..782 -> 14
